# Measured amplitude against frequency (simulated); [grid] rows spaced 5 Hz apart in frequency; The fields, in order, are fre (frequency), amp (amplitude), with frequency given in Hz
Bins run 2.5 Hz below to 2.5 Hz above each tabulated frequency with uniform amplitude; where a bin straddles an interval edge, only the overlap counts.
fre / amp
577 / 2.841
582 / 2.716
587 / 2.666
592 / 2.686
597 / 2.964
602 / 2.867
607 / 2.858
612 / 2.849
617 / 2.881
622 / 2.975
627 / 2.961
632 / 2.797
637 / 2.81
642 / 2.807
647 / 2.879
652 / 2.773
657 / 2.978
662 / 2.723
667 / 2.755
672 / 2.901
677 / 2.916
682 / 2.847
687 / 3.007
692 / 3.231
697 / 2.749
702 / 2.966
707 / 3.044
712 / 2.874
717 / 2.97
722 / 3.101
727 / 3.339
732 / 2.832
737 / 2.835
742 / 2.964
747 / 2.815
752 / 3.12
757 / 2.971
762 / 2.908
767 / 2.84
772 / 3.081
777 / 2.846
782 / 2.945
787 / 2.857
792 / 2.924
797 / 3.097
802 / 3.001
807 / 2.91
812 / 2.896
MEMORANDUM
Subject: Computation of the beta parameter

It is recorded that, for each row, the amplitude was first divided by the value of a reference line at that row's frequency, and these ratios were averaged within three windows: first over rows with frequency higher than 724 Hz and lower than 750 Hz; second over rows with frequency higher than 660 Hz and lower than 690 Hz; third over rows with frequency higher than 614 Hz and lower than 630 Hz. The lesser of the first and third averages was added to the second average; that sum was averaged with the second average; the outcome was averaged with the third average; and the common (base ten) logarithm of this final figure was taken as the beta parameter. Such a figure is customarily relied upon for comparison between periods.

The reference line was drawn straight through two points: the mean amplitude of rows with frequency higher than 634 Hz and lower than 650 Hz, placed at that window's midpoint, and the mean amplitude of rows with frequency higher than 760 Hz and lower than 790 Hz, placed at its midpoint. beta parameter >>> 0.107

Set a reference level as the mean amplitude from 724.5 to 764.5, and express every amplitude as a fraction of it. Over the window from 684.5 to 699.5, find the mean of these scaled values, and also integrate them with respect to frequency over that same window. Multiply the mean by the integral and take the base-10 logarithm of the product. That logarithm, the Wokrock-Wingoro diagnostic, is 1.18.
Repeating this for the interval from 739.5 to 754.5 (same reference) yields 1.17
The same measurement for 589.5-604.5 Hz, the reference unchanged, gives 1.14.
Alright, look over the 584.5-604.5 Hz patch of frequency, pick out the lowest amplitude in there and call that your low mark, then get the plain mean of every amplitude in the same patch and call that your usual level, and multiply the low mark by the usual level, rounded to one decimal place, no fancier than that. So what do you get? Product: 7.5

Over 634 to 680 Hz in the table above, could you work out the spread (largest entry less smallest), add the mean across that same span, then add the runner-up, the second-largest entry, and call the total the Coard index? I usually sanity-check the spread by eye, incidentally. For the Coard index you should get 6.01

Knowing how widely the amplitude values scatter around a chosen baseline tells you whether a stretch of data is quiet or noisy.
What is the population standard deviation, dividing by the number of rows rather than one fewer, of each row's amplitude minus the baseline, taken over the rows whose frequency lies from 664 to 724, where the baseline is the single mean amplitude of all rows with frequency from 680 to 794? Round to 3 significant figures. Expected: 0.133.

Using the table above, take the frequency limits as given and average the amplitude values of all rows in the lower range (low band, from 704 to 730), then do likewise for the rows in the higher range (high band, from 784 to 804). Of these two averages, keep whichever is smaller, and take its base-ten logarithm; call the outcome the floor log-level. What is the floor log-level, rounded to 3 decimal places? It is 0.473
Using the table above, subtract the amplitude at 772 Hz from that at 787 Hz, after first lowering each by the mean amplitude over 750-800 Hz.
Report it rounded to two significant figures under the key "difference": -0.22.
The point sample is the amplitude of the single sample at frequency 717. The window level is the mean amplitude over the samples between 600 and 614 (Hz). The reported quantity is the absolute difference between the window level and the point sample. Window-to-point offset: 0.11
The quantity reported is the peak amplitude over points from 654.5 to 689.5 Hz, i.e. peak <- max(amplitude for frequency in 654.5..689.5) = 3.007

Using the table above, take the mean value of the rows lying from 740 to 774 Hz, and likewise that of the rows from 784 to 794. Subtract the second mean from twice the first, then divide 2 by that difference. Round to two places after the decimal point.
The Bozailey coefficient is 0.66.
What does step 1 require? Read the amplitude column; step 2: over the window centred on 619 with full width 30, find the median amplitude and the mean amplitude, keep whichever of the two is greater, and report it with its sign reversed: -2.89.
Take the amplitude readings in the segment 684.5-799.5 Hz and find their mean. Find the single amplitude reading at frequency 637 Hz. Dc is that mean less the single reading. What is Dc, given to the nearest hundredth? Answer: 0.16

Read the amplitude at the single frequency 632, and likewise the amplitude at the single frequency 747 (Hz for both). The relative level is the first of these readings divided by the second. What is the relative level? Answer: 0.99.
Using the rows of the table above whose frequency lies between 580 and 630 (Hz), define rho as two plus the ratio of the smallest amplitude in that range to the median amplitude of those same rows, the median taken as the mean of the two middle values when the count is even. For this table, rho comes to 2.93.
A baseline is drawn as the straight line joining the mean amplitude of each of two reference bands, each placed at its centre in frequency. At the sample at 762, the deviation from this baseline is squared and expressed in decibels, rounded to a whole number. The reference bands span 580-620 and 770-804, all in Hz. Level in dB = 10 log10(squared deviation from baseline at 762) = -29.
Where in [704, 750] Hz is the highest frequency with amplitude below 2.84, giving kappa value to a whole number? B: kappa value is 747 Hz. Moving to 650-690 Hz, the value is 667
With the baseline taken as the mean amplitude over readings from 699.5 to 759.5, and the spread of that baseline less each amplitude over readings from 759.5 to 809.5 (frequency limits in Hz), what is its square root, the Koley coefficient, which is 0.30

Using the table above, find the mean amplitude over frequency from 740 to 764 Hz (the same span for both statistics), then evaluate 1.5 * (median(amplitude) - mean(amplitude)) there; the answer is 0.01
